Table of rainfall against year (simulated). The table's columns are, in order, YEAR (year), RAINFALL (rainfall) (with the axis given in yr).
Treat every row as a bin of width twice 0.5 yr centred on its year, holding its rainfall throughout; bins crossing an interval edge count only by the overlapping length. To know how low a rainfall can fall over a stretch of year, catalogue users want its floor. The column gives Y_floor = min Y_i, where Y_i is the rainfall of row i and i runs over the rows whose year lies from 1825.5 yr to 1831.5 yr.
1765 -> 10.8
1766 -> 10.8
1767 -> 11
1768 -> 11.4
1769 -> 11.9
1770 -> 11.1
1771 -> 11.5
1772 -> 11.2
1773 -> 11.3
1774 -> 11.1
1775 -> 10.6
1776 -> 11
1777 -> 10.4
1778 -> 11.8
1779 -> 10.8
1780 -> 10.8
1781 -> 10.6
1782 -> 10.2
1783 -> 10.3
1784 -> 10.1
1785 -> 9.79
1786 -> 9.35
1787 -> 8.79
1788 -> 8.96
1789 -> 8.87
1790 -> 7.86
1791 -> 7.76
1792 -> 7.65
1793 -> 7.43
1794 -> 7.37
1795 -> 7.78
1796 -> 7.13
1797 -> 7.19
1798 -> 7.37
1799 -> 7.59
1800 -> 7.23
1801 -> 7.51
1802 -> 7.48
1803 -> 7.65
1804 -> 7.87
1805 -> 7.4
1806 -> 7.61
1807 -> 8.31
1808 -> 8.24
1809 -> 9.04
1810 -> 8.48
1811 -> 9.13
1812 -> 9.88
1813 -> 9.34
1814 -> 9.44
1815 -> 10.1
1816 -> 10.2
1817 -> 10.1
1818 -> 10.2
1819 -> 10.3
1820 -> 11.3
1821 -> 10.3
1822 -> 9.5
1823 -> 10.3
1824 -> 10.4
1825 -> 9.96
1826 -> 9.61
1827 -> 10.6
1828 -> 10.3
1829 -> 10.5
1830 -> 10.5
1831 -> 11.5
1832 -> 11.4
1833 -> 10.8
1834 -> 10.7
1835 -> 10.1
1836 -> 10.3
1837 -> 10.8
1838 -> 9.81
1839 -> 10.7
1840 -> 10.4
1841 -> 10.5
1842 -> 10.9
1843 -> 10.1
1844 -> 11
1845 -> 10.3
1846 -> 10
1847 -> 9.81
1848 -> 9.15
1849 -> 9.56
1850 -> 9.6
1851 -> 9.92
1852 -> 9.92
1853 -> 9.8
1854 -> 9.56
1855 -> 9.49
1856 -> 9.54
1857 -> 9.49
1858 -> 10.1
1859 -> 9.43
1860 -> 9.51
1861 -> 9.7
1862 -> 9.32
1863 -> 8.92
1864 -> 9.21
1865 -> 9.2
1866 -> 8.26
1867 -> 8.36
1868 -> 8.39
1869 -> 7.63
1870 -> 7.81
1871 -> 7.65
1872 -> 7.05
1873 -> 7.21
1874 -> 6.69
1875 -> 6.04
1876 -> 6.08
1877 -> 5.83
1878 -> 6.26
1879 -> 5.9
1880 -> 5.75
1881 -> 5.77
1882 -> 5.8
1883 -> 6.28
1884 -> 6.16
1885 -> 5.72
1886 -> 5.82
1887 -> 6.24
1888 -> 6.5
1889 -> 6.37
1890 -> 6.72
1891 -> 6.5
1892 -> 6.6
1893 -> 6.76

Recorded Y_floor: 9.61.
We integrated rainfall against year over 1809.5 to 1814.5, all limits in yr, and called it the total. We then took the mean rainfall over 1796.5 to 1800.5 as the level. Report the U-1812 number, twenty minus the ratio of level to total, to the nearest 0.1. 19.8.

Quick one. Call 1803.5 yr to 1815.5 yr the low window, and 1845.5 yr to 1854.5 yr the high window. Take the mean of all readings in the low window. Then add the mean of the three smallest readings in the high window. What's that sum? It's 18.2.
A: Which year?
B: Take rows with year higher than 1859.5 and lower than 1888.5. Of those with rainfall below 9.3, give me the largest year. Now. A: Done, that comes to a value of 1888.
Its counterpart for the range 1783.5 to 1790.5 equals 1790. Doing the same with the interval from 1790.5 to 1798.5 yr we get 1798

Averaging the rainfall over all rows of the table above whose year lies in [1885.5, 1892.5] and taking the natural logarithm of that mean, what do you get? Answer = 1.86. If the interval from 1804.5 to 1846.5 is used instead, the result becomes 2.30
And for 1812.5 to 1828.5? 2.31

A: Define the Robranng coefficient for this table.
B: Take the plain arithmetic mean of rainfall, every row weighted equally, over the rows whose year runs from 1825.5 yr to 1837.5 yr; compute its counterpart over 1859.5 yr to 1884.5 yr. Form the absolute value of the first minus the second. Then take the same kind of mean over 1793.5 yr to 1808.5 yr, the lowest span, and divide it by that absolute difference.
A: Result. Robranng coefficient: 2.4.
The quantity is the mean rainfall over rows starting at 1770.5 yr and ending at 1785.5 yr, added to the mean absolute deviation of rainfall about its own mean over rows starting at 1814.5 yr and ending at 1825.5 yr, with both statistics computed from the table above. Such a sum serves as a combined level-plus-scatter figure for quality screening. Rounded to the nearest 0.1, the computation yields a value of 11.0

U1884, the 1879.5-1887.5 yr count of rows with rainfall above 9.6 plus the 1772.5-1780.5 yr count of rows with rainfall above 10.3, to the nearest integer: 8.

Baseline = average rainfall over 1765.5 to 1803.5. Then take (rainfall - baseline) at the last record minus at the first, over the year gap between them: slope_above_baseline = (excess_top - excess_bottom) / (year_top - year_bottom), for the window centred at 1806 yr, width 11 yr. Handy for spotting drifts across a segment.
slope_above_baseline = 0.16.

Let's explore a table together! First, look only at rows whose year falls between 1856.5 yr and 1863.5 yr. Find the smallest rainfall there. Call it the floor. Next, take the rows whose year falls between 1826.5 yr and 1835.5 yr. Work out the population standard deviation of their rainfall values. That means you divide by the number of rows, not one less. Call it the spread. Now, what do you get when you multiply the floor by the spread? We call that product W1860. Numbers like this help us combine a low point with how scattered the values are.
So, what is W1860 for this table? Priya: 3.9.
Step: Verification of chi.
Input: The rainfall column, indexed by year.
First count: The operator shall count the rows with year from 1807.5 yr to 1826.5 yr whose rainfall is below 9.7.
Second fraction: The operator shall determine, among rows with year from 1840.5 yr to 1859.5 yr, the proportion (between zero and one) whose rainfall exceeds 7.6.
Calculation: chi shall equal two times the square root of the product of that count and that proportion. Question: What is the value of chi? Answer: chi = 6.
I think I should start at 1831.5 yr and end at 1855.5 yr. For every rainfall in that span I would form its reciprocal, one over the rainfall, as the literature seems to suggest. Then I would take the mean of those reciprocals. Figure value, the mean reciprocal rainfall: 0.098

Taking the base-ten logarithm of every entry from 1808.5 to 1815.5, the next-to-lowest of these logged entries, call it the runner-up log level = 0.96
